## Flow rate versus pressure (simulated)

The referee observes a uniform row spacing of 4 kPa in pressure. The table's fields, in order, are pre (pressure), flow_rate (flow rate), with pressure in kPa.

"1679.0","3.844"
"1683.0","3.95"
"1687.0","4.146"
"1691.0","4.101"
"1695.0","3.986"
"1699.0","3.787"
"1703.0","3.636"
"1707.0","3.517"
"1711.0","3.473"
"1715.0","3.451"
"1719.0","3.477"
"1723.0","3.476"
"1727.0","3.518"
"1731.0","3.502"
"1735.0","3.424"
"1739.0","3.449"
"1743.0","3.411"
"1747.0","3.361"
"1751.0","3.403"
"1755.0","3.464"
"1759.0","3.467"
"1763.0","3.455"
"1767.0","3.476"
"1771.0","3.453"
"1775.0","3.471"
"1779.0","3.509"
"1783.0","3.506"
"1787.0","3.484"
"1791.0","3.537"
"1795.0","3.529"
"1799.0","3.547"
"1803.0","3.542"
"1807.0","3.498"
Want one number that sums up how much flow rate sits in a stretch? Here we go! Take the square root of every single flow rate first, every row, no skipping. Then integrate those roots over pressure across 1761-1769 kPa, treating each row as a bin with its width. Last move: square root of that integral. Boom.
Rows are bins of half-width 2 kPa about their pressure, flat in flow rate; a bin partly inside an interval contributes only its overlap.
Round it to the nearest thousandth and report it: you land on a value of 3.859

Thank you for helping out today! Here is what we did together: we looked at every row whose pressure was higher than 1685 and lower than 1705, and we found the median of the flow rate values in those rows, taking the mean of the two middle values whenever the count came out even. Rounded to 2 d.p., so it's 3.99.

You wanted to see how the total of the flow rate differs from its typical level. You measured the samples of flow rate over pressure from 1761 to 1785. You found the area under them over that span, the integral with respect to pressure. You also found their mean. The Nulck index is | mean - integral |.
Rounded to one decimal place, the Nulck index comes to 80.0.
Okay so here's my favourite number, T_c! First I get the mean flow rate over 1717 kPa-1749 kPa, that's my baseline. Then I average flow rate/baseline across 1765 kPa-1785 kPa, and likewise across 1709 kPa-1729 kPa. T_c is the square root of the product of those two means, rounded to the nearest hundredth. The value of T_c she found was 1.01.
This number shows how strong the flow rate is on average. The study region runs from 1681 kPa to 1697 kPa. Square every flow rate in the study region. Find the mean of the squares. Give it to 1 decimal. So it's 16.4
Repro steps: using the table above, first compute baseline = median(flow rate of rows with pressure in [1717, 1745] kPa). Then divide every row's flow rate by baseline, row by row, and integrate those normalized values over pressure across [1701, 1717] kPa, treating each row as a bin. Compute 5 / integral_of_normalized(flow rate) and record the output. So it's 0.309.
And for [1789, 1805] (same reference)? 0.307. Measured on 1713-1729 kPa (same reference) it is 0.312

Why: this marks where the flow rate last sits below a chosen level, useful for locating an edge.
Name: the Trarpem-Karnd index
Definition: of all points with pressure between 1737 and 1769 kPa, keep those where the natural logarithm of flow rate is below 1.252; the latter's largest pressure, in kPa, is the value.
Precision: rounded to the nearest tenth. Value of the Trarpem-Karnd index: 1767.0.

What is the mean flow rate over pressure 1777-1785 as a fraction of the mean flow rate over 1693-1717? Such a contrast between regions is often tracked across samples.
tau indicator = 0.96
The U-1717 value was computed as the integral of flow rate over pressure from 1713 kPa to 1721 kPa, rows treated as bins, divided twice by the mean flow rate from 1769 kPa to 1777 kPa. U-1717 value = 2.31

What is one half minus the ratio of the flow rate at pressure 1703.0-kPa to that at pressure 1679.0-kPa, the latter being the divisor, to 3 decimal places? -0.446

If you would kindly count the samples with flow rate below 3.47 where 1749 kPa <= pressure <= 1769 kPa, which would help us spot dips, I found 4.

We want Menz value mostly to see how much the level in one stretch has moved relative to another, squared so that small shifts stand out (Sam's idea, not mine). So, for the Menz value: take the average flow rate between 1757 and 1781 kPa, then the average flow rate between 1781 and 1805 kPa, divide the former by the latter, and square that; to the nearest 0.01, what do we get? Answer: 0.97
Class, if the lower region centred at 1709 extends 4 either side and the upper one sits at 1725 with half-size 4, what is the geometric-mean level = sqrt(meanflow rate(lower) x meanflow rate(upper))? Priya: 3.50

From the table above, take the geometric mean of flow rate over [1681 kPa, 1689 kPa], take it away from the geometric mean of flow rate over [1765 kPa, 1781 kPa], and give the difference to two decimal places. -0.57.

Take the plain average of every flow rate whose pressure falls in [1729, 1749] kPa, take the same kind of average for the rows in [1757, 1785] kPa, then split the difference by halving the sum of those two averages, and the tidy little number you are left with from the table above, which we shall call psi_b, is 3.45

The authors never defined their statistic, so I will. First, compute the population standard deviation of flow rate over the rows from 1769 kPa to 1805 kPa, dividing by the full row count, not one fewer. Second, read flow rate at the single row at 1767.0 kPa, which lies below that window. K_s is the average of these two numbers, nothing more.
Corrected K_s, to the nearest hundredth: 1.75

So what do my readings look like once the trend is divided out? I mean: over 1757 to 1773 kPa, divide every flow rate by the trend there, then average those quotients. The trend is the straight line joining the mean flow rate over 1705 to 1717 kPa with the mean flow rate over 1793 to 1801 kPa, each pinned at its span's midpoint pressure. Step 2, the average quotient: 0.98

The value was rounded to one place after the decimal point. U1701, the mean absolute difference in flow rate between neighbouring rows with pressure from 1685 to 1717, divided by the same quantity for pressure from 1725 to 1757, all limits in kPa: 2.2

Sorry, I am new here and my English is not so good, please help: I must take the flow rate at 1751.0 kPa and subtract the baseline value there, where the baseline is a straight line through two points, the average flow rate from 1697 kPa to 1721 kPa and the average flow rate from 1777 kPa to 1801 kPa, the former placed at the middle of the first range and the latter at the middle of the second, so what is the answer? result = -0.13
